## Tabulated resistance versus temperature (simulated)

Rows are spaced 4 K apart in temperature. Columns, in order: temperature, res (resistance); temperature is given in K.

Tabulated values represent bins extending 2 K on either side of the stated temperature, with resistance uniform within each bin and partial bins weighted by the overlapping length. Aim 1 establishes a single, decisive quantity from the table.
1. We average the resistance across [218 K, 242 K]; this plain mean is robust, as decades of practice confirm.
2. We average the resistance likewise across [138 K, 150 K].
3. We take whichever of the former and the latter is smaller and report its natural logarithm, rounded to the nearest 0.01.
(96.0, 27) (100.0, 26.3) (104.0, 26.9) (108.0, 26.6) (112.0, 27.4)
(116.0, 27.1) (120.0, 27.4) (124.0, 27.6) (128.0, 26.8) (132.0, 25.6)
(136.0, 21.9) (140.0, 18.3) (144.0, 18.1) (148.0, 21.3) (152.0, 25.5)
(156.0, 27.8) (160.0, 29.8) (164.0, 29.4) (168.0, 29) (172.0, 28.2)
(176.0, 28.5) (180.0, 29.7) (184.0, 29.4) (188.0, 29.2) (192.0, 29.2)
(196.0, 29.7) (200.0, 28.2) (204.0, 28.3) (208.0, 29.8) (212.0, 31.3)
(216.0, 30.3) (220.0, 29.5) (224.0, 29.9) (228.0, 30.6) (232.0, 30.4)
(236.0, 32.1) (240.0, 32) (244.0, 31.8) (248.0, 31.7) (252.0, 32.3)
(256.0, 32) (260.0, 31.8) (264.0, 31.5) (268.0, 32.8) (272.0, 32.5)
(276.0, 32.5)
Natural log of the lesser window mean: 2.96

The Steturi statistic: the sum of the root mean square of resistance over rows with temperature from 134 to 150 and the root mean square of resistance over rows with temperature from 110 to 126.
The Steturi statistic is 47.3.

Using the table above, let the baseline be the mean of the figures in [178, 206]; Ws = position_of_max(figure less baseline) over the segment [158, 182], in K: 160.0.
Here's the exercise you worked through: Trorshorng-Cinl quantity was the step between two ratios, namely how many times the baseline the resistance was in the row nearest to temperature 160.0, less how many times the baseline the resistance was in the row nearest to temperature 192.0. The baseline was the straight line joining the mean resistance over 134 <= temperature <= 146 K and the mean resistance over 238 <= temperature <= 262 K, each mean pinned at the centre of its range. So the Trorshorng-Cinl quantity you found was 0.22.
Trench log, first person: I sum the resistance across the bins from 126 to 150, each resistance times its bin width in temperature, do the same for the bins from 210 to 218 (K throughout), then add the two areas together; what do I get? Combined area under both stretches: 774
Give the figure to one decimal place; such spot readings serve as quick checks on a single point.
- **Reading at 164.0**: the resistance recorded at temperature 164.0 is 29.4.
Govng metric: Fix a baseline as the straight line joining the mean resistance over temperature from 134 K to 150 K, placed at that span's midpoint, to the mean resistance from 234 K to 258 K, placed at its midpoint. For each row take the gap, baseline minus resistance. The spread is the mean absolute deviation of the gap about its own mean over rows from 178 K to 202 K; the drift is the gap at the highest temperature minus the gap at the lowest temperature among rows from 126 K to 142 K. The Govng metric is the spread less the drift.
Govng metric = -9.0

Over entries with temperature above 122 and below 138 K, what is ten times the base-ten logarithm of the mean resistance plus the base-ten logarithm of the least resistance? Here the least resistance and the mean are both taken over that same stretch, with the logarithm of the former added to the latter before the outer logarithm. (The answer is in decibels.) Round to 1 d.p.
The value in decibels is 14.3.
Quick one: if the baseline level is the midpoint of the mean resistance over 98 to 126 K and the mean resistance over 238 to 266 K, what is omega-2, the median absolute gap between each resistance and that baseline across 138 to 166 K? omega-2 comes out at 4.0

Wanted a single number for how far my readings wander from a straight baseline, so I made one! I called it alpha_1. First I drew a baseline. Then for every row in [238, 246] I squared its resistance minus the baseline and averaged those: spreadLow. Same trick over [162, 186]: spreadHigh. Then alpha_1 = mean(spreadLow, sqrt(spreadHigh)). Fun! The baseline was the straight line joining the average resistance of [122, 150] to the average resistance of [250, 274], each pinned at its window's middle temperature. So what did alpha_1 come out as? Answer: 2.5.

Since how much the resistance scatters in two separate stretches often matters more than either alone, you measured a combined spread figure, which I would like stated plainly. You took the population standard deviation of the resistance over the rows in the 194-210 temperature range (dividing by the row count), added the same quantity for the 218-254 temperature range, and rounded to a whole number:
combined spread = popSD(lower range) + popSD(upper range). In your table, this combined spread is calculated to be 2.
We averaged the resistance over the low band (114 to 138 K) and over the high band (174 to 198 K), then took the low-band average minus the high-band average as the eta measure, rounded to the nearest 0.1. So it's -3.2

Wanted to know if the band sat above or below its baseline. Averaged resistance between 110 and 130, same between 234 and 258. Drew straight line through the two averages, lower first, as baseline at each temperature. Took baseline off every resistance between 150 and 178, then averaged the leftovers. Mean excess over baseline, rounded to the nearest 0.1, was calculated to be -0.6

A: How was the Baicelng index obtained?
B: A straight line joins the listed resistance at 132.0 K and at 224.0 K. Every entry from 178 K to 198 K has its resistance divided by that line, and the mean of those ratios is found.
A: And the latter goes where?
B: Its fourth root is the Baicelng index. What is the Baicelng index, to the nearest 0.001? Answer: 1.011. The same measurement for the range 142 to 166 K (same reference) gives 0.987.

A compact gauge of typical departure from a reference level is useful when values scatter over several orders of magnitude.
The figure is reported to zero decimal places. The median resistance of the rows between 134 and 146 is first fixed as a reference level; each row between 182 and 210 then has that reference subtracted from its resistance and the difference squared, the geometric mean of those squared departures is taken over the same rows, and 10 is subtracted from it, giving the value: 107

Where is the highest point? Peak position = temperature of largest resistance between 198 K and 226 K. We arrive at 212.0 K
